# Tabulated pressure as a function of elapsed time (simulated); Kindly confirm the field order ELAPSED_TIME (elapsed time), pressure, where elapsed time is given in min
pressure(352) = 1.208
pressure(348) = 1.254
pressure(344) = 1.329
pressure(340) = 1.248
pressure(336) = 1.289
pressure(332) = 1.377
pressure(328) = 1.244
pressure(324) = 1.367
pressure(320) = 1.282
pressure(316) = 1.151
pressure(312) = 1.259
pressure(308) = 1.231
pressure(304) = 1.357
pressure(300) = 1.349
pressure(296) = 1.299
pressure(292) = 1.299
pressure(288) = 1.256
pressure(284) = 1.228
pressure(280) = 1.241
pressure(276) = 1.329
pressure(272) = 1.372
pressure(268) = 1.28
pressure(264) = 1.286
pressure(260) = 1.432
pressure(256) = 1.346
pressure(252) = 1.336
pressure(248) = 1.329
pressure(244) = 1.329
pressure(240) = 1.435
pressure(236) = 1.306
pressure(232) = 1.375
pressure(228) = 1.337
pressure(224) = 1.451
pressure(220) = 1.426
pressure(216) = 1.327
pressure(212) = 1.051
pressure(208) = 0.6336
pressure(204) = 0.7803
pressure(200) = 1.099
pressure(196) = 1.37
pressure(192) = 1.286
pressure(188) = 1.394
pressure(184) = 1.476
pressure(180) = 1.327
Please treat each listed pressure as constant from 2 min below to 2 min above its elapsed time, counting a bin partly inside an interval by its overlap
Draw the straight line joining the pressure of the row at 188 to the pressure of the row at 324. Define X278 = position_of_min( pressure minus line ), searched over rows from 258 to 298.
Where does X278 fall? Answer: 284 min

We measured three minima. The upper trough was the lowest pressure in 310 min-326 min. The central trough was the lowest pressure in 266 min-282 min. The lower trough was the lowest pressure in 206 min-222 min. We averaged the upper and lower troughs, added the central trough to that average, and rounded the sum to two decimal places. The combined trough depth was 2.13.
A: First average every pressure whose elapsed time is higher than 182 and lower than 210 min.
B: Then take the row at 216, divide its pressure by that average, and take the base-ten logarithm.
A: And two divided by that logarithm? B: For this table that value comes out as 32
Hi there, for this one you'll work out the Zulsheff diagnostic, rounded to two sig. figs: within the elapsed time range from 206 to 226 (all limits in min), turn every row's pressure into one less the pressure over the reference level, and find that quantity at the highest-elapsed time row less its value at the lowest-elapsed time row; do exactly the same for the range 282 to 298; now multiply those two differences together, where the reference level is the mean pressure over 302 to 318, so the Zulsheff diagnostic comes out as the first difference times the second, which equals 0.037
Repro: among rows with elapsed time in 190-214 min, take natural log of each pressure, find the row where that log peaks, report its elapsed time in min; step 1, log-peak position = 196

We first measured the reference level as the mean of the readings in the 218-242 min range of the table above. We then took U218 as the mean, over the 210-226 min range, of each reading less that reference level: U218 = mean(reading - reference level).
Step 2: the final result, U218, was -0.075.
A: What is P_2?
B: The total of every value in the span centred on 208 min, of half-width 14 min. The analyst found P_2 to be 7.69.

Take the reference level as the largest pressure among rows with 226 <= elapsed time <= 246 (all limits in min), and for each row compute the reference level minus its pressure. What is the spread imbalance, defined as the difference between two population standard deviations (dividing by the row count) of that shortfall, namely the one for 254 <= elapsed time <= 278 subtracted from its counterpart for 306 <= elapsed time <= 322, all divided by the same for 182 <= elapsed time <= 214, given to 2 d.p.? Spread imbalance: -0.01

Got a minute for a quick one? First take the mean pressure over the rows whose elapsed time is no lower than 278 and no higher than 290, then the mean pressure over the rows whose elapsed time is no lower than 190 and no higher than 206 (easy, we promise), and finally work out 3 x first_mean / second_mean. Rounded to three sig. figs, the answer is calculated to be 3.29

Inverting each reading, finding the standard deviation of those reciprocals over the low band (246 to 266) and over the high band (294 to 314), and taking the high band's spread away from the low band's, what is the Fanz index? -0.004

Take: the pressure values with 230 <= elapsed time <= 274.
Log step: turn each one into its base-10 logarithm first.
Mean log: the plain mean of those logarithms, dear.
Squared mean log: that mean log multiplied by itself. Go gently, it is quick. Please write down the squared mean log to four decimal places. 0.0167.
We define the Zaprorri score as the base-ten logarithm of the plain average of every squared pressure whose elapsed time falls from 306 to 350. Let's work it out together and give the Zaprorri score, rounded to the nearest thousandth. 0.212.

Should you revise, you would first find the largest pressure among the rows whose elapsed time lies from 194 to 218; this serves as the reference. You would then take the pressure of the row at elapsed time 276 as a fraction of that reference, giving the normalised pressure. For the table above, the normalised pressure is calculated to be 0.97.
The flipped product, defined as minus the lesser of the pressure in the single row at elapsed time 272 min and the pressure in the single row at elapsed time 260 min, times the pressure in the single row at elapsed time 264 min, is -1.76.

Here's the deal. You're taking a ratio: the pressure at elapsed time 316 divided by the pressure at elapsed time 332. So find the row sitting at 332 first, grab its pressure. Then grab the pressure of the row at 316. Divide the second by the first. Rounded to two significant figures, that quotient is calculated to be 0.84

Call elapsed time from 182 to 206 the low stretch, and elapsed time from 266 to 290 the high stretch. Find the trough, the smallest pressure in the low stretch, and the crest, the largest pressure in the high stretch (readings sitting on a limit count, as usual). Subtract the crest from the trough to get -0.59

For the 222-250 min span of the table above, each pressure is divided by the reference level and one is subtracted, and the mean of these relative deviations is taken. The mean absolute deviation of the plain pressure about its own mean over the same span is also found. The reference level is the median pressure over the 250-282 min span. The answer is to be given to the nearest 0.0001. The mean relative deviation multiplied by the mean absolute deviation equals 0.0012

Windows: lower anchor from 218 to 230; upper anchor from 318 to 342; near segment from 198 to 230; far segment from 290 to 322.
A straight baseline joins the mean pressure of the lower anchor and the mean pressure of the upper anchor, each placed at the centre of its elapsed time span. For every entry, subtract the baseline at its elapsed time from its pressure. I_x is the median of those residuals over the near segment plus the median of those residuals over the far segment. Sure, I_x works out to -0.24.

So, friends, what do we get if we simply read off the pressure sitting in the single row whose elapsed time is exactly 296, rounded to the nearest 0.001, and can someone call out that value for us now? 1.299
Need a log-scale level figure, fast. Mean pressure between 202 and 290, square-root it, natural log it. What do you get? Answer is 0.119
